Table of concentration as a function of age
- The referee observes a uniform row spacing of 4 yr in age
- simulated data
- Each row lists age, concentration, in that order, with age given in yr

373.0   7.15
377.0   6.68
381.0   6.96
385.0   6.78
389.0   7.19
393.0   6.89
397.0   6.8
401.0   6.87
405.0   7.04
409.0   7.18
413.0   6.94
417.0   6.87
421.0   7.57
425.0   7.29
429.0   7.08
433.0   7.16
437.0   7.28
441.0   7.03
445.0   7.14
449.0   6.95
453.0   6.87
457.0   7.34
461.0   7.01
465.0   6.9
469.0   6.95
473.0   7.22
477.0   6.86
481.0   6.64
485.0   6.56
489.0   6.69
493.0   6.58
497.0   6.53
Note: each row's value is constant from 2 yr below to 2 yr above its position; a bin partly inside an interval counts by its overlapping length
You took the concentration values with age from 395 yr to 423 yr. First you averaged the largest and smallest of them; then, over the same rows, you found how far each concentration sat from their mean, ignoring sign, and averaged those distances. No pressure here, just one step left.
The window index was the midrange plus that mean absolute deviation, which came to 7.38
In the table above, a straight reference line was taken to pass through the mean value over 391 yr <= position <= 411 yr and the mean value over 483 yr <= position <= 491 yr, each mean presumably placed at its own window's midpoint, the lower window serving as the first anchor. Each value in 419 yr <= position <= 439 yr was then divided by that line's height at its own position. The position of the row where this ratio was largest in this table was 421.0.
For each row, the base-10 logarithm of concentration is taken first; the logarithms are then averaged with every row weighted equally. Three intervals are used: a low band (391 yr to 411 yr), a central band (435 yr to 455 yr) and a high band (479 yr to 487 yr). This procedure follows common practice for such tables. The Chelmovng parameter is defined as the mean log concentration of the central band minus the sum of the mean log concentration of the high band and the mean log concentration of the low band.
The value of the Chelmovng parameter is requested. -0.813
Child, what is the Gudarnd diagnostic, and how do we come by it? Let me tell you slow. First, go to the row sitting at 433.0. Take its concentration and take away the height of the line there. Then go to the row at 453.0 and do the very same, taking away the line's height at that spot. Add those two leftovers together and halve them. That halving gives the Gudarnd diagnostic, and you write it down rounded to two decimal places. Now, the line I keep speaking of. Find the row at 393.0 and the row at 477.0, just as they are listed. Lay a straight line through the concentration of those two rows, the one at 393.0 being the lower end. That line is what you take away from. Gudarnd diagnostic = 0.14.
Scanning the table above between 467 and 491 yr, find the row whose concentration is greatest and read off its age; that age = 473.0 yr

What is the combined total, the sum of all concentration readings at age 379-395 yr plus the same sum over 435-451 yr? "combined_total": 56.2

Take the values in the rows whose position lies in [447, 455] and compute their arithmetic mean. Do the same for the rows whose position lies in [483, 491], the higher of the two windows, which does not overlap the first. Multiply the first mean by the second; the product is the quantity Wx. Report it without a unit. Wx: 45.8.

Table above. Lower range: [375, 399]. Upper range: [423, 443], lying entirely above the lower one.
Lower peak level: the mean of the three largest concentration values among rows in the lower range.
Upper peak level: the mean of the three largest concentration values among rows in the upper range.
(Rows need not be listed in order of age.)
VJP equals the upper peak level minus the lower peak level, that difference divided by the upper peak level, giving 0.03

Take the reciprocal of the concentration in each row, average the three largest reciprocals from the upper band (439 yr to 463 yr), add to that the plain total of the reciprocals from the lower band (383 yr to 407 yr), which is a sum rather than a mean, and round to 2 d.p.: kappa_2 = 1.01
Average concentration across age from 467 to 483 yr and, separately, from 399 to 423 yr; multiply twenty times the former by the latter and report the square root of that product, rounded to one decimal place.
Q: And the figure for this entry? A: 31.3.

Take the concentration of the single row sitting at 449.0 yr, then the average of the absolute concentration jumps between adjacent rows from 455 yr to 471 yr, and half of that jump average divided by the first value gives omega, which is 0.012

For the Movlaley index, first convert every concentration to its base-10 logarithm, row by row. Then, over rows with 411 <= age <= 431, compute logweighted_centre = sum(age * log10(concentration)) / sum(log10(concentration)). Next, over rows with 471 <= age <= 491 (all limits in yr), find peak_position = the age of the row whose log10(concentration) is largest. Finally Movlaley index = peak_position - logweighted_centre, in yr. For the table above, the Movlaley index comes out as 52.0 yr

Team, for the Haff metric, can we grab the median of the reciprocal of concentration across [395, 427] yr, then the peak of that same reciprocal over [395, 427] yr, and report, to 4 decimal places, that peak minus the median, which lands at 0.0040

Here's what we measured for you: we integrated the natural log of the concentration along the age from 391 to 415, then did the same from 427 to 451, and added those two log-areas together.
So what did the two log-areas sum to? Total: 94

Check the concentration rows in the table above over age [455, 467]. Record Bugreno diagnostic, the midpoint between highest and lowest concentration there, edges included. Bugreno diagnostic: 7.12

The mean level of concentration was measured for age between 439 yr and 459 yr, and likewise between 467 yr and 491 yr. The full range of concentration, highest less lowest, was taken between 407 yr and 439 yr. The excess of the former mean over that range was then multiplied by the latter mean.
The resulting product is 43.4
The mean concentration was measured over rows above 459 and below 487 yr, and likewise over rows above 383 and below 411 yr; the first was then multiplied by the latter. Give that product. 47.9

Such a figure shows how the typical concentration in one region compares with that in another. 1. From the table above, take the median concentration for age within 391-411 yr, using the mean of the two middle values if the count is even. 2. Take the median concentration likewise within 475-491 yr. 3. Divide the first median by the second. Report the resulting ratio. 1.03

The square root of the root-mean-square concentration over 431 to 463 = 2.66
